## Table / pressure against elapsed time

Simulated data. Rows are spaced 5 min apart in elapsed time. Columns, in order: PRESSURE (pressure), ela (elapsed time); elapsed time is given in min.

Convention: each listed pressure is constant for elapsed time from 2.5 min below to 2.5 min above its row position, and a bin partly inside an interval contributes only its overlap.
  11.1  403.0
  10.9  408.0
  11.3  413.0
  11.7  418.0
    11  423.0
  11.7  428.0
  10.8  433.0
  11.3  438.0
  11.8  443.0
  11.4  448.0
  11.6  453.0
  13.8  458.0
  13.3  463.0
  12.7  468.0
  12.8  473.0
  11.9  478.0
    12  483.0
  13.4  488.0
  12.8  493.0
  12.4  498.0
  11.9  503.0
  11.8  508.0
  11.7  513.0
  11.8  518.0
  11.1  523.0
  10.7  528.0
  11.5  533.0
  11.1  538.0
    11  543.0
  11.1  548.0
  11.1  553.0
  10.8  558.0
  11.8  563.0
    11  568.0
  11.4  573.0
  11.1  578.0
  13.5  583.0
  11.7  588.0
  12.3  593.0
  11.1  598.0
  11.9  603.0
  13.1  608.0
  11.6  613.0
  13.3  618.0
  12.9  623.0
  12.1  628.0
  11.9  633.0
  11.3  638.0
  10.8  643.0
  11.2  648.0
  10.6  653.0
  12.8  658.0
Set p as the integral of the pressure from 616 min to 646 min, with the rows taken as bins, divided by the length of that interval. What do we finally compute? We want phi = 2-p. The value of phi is -10.0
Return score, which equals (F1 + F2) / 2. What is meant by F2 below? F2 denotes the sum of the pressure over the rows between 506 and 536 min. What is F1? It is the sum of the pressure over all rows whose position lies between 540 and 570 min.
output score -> 68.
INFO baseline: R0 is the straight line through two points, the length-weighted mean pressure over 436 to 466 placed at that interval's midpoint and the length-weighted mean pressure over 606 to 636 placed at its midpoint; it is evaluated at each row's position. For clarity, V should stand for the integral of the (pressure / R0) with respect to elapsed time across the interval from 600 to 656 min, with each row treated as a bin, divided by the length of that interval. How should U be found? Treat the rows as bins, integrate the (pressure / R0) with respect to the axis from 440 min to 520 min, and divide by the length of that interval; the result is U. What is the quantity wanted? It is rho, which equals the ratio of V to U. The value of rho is 0.95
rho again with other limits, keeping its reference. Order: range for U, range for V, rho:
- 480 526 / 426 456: 0.96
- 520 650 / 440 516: 1.07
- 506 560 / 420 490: 1.08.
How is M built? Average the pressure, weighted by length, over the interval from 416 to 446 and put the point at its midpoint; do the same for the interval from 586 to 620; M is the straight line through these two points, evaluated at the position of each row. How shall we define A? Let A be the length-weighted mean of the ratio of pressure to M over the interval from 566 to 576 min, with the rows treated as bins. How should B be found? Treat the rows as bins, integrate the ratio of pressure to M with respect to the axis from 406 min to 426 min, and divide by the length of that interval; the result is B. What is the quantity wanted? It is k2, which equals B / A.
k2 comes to 1.06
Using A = 0.93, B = 0.99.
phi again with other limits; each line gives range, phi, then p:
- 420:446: -9.3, 11.3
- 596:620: -10.2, 12.2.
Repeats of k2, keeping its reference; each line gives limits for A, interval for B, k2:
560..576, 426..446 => 1.05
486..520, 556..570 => 0.90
